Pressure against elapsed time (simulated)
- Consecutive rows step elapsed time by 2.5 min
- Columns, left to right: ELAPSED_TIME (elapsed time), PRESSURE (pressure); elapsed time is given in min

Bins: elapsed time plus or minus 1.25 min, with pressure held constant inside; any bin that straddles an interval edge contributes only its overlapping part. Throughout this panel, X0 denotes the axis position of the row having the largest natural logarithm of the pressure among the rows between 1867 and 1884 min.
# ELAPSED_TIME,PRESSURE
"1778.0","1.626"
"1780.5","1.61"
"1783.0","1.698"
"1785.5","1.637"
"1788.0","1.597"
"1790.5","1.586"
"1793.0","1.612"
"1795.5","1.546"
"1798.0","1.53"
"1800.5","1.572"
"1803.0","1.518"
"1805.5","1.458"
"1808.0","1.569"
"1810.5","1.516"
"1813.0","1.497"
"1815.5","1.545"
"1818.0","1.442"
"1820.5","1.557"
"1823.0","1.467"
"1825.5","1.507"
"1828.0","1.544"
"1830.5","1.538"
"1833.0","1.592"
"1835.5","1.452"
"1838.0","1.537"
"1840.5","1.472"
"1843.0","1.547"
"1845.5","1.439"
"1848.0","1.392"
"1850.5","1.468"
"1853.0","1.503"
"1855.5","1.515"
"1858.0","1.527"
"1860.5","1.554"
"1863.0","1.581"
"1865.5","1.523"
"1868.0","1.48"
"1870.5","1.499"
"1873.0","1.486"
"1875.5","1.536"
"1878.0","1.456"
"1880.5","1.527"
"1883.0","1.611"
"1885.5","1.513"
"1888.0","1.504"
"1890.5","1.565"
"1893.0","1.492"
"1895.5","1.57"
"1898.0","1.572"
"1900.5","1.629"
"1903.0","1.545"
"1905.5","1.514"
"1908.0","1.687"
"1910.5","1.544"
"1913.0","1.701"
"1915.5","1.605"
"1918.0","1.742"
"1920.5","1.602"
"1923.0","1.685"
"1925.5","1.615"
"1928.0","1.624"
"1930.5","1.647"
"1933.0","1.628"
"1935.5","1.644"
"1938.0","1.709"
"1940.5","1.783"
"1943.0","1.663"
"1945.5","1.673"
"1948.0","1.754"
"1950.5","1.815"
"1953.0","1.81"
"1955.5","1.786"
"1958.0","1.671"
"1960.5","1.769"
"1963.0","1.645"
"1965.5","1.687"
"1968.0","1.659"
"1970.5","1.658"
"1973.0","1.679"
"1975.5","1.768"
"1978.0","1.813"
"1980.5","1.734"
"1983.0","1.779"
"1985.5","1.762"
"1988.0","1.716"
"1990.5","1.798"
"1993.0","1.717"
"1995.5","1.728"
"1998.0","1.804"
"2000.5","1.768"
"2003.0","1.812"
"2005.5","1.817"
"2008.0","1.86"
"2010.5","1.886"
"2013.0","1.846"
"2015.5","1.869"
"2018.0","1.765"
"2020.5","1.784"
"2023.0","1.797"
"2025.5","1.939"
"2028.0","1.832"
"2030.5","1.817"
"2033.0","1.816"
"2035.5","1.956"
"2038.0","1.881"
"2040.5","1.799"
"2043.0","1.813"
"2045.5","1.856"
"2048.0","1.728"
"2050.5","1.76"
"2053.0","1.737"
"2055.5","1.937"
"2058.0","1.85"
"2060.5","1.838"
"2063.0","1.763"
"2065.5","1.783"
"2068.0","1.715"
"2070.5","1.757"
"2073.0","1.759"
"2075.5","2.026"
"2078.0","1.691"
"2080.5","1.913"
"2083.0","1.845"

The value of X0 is 1883.0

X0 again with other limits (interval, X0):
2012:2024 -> 2015.5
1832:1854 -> 1833.0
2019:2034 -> 2025.5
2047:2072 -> 2055.5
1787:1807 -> 1793.0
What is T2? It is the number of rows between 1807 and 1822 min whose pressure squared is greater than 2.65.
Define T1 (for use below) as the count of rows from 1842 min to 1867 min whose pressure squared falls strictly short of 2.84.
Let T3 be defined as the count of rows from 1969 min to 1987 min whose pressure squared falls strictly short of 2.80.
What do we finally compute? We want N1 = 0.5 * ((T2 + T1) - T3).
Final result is 4.5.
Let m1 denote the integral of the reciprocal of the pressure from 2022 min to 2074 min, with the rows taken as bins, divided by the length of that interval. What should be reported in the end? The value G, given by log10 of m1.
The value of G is -0.259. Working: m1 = 0.55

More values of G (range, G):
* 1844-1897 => -0.179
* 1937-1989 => -0.238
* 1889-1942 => -0.210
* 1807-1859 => -0.177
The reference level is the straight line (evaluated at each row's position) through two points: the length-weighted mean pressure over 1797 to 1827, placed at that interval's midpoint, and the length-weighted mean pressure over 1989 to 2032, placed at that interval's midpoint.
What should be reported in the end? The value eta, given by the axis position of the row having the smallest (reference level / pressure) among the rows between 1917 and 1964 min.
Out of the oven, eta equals 1950.5 min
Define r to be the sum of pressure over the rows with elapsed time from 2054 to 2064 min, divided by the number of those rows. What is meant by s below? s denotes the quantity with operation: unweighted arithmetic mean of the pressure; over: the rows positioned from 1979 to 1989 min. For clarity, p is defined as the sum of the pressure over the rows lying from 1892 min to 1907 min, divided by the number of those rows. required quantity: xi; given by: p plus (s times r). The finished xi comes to 4.78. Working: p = 1.55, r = 1.85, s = 1.75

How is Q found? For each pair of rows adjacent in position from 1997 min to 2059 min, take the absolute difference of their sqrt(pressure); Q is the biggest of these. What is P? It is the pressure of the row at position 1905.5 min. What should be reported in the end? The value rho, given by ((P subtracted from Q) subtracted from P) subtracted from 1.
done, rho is -1.95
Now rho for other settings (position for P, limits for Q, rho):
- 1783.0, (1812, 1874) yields -2.34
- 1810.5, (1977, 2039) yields -1.98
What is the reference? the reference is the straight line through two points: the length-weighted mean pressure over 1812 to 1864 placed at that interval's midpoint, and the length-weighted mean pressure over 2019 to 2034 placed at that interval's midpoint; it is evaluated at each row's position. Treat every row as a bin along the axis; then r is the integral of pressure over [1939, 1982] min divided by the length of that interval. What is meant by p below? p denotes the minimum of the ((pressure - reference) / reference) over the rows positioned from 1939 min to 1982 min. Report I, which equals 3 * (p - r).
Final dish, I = -5.3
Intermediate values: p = -0.044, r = 1.73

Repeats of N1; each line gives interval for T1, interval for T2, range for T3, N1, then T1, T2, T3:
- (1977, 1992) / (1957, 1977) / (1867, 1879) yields 1.5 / 0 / 8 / 5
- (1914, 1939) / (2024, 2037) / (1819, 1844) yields 1.5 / 8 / 5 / 10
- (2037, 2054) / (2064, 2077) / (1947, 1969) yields 1.0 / 0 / 5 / 3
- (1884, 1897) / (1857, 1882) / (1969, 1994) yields 2.0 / 5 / 0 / 1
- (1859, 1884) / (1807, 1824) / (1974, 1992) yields 5.0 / 10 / 0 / 0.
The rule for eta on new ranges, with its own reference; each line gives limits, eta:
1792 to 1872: 1793.0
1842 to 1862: 1843.0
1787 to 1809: 1793.0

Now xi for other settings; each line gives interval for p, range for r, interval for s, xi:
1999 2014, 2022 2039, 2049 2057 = 5.21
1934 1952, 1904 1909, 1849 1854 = 4.10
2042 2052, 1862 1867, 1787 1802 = 4.23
